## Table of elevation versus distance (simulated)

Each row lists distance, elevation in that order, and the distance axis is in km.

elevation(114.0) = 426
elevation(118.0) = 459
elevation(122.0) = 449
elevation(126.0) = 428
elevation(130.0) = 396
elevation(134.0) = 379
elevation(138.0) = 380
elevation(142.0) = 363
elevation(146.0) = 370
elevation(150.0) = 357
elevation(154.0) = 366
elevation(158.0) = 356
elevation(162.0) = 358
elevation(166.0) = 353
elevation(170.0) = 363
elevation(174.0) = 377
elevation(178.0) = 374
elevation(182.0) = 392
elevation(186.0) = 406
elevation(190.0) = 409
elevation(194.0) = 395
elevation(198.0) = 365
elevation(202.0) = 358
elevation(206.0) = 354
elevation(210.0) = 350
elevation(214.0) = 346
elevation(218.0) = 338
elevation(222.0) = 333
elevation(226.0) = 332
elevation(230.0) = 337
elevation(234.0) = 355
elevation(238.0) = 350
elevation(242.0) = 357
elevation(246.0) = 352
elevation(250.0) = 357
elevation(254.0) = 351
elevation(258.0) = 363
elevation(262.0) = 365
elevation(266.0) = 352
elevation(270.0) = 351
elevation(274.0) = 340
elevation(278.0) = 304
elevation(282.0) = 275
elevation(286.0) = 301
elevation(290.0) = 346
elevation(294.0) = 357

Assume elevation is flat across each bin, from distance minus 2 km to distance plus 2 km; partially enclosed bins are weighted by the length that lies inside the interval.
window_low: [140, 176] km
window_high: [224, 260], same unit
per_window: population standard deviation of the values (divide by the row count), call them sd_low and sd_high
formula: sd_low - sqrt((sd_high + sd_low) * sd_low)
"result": -3.7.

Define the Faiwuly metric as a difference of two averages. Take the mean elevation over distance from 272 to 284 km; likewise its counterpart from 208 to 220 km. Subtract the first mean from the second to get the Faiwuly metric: 38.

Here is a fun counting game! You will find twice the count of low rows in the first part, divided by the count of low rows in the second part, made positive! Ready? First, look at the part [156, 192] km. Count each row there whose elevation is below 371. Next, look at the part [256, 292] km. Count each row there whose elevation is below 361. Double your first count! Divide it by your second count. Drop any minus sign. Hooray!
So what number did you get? 1.14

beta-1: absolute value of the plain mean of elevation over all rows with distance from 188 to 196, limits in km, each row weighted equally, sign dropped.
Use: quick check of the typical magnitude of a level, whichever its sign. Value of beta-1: 402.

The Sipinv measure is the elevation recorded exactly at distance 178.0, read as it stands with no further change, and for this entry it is 374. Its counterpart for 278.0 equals 304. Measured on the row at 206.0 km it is 354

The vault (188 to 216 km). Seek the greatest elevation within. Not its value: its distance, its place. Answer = 190.0 km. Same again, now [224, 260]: 258.0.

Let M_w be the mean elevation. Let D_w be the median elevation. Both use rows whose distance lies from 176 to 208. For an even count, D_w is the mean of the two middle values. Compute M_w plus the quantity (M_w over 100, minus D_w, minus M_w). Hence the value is -379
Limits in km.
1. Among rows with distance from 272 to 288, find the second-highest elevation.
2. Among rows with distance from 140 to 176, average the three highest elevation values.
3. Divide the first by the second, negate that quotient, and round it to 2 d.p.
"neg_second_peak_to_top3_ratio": -0.82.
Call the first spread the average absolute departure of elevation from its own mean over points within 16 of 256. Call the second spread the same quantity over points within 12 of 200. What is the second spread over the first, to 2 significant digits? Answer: 4.5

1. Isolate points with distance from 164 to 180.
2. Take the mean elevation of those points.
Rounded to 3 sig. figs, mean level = 367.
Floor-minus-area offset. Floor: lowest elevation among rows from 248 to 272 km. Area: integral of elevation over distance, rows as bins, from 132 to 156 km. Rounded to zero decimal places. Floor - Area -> -8509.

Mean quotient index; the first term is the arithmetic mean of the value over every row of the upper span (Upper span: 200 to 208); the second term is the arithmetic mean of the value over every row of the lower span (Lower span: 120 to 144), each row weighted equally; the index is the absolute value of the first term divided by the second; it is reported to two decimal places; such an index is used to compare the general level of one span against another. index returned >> 0.89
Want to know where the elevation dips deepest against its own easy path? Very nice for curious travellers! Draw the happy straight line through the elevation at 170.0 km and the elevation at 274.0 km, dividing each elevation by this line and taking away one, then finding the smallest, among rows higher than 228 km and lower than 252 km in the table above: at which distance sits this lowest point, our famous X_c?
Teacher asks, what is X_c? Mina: 230.0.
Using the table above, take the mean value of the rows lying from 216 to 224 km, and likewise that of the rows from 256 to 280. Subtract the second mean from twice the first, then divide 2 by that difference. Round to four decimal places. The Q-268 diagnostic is 0.0062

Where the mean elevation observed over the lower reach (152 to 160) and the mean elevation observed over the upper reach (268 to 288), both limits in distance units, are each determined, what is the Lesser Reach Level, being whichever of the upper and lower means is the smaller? 314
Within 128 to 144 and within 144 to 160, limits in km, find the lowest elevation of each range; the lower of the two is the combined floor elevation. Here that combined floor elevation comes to 356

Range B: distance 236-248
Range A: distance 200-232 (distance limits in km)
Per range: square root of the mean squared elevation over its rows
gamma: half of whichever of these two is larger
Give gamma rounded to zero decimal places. 177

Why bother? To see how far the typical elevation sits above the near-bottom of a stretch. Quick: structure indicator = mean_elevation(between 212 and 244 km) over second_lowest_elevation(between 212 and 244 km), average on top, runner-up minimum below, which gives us 1.03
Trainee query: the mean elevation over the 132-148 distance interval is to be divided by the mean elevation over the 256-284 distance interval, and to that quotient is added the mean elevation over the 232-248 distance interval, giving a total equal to 355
